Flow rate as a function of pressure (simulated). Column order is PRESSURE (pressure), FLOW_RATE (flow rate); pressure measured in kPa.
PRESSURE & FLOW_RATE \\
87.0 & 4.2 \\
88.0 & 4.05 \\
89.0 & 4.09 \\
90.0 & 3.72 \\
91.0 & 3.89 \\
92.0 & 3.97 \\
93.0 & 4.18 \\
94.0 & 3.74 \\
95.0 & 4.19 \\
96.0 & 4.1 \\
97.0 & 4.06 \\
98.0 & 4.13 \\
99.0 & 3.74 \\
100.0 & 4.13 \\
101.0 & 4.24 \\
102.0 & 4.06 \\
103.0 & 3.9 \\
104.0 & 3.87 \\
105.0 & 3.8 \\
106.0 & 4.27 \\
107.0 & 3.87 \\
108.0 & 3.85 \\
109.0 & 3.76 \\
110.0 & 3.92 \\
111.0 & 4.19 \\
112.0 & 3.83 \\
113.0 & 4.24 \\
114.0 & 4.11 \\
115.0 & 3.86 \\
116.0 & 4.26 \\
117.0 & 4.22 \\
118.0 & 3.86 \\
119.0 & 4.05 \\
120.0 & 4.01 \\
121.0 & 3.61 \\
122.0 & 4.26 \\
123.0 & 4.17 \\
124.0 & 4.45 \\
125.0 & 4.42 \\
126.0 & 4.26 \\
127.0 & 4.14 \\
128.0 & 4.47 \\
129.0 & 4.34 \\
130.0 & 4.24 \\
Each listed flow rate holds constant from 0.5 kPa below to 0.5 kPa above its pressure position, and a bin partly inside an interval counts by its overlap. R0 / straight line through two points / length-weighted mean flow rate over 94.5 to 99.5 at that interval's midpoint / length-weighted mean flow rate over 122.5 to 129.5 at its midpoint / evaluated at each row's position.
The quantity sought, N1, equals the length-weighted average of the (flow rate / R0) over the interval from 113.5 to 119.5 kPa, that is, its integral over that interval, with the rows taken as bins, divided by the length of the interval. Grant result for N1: 0.96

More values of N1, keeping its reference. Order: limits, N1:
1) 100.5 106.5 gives 0.98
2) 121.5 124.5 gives 1.00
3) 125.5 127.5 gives 0.97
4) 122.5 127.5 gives 0.99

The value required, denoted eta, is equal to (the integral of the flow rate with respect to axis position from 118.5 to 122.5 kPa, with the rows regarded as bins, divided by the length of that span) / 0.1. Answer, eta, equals 39.8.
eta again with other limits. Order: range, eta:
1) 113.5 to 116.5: 40.8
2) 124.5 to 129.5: 43.3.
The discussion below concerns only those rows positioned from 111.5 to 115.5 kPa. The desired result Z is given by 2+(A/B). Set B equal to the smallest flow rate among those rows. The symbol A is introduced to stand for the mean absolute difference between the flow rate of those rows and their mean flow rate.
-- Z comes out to 2.04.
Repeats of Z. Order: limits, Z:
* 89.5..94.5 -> 2.04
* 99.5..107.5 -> 2.04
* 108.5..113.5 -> 2.05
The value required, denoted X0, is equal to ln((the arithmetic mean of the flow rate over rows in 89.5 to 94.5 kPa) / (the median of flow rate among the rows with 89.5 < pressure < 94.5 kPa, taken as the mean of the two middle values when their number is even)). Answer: 0.003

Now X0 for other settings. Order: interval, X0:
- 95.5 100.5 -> -0.017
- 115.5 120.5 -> 0.007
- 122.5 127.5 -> 0.007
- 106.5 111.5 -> 0.012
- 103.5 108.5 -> 0.016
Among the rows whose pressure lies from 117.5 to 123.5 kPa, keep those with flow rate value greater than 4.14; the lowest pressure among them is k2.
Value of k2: 122.0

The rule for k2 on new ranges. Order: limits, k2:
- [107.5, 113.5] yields 111.0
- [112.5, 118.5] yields 113.0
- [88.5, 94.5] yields 93.0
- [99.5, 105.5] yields 101.0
